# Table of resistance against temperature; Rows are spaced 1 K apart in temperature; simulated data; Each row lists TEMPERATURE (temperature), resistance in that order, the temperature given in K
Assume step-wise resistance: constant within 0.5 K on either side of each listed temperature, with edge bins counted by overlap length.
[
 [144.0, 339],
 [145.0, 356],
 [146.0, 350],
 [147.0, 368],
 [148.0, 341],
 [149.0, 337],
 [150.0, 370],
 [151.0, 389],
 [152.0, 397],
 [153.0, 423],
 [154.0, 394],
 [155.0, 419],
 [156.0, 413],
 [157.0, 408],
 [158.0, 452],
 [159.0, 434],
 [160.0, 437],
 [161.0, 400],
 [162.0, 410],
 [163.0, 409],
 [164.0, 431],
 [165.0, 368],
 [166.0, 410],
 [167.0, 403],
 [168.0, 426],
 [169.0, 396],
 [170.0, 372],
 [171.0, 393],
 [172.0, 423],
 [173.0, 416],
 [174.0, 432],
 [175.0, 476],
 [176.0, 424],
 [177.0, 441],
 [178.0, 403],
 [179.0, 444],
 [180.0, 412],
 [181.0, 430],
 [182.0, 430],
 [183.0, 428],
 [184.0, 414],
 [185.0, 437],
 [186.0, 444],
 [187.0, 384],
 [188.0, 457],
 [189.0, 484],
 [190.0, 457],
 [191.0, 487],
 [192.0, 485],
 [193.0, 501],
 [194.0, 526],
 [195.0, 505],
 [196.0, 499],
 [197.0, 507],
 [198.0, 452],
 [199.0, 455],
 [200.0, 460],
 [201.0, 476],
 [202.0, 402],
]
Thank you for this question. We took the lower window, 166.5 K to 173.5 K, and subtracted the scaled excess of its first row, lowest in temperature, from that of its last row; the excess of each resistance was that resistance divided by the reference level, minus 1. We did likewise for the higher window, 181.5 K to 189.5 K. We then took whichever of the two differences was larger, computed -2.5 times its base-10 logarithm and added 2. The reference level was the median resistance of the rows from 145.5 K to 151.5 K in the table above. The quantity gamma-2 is 4.1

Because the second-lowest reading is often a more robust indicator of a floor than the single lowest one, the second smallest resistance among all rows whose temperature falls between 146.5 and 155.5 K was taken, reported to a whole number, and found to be 341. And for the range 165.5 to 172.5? 393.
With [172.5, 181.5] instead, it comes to 412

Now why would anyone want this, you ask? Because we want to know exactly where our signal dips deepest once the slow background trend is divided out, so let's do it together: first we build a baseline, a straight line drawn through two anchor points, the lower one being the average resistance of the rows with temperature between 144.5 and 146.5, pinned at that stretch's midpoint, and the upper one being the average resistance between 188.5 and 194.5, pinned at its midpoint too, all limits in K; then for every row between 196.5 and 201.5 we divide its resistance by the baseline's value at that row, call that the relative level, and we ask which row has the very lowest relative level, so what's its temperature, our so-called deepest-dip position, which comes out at 198.0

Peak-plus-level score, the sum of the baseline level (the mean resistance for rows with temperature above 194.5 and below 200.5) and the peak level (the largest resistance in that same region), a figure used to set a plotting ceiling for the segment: 987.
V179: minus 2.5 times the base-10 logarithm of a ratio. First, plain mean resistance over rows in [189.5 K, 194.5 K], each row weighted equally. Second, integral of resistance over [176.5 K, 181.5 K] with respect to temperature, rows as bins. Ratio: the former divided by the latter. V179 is 1.59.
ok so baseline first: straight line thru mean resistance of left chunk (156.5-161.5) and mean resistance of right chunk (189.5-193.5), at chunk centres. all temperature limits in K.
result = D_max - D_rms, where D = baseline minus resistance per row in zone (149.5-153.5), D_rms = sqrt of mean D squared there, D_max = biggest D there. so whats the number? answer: 15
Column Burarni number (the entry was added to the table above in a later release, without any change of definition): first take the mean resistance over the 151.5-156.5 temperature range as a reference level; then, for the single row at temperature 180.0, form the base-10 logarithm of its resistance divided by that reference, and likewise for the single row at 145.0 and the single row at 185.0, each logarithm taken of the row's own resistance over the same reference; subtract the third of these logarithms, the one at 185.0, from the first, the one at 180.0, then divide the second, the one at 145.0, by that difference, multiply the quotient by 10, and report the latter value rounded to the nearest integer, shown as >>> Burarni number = 24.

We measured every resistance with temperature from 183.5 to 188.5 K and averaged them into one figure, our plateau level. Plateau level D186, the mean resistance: 427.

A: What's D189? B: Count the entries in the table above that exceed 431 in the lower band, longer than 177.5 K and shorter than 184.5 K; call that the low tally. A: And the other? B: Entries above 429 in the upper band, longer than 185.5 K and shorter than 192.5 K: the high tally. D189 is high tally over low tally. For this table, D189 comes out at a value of 6.0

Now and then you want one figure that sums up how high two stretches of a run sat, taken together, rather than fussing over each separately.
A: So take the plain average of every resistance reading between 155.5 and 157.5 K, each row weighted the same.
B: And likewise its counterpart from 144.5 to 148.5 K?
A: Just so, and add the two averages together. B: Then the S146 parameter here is 764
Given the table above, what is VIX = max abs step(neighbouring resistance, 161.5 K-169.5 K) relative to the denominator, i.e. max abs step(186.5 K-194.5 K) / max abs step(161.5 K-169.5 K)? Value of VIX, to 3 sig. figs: 1.16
